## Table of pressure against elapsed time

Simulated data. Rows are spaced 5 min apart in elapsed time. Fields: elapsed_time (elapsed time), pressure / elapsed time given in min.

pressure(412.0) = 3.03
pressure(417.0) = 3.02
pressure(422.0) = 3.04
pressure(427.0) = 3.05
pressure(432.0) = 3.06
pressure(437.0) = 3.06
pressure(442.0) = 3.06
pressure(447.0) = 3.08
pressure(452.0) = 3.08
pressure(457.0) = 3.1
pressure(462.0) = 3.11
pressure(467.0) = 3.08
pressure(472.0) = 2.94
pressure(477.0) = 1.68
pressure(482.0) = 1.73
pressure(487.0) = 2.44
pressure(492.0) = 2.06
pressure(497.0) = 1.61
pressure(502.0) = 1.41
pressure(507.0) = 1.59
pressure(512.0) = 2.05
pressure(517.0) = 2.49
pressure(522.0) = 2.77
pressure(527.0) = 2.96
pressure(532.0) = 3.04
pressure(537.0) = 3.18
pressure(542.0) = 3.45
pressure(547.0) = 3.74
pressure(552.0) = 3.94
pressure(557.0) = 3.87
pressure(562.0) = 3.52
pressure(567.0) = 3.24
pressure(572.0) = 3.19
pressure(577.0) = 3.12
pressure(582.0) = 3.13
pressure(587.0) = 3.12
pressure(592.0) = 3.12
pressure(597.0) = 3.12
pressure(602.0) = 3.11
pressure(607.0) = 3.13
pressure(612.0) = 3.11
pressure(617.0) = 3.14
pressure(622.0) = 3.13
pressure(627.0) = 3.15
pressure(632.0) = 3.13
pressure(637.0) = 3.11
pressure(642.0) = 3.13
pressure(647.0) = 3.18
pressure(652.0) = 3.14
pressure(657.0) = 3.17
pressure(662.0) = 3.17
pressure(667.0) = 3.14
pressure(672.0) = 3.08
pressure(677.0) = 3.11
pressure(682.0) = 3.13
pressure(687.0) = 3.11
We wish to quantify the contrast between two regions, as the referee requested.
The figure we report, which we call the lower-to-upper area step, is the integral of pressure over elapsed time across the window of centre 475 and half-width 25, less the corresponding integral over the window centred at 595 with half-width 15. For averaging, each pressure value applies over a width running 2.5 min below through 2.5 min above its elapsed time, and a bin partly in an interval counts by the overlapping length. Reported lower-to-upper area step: 30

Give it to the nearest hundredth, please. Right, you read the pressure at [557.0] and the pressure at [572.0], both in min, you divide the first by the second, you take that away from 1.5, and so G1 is 0.29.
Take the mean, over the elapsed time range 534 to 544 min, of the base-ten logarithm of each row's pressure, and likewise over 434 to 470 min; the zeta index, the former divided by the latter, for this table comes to 1.06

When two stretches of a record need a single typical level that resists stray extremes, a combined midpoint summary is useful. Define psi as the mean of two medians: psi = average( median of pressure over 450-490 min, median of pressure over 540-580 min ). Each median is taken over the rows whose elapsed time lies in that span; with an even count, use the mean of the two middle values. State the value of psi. 3.2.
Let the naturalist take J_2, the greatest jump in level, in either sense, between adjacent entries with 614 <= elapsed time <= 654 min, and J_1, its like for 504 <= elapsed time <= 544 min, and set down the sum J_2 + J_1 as 0.5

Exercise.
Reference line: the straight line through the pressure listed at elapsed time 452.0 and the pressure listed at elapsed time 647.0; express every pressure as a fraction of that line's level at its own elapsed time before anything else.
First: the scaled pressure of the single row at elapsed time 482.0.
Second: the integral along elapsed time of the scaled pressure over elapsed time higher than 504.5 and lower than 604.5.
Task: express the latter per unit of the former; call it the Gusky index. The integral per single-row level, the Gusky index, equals 176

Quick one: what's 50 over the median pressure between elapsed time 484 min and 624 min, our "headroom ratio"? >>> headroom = 16.0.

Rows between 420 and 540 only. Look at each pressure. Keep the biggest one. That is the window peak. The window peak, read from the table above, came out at 3.18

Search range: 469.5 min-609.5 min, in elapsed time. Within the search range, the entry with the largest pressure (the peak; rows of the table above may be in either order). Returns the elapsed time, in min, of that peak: 552.0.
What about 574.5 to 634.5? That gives 627.0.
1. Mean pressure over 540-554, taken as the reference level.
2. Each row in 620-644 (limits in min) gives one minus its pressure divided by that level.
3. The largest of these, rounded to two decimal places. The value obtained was 0.16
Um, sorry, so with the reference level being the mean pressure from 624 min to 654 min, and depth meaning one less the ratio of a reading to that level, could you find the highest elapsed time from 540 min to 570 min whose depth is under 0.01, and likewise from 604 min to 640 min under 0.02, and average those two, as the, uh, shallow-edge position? 602.0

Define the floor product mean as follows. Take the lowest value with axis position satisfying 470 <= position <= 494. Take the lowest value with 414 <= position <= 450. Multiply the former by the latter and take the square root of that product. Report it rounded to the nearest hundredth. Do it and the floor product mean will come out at 2.25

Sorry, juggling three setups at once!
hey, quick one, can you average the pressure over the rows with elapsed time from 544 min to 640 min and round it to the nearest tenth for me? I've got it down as 3.3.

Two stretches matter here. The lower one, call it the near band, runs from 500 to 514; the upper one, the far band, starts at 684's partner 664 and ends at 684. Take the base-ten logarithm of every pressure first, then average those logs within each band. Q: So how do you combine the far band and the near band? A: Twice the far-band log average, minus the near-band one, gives 0.77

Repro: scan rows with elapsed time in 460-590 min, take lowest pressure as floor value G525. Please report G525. 1.41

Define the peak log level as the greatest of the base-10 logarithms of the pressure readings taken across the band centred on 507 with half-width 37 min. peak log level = 0.538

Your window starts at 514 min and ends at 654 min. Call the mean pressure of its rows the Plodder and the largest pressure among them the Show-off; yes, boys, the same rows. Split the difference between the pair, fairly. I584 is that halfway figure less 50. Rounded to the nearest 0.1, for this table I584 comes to -46.4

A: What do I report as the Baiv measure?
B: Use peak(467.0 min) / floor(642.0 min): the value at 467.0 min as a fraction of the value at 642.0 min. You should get 0.98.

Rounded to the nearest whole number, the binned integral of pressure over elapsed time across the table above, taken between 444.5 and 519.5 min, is 177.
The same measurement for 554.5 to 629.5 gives 241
